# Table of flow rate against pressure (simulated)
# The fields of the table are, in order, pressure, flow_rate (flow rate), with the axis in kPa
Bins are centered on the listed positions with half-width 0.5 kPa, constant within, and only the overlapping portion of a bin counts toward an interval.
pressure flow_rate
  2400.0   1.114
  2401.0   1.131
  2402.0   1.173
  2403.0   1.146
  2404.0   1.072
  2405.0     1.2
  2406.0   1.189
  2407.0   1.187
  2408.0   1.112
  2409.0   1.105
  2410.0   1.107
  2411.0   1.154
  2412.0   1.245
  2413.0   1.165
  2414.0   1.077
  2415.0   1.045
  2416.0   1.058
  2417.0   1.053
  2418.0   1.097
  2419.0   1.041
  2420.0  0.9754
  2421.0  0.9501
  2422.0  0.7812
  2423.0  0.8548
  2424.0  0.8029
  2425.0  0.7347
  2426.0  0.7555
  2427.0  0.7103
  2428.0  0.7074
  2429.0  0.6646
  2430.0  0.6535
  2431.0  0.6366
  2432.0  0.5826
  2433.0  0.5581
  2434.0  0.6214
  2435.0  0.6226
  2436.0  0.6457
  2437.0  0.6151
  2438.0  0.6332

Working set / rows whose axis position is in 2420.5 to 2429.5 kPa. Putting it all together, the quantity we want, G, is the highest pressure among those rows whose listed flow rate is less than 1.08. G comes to 2429.0 kPa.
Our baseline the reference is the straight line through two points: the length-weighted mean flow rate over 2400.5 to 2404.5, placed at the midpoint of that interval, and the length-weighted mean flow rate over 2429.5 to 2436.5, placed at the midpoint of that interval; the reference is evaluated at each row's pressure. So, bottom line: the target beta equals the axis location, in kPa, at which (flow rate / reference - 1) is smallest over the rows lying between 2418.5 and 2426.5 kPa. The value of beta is 2422.0 kPa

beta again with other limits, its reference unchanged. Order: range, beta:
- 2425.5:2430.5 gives 2429.0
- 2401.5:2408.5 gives 2404.0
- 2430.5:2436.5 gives 2433.0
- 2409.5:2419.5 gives 2410.0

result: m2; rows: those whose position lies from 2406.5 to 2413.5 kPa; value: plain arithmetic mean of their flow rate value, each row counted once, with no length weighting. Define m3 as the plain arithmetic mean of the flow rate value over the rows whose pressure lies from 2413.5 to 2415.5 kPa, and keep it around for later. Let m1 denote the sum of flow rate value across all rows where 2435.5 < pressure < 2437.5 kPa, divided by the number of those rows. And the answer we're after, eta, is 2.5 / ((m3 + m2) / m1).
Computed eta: 0.7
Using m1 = 0.63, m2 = 1.15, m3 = 1.06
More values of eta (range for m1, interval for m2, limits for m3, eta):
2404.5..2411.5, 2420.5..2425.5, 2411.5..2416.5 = 1.5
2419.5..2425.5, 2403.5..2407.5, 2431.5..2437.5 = 1.2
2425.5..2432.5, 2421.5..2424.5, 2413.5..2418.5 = 0.9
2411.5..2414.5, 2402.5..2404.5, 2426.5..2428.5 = 1.6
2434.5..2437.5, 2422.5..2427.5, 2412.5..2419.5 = 0.8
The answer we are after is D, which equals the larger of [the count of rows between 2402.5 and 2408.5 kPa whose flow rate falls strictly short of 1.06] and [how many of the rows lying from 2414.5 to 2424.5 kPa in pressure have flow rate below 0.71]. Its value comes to 0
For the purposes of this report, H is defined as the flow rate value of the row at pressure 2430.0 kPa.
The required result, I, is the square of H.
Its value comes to 0.43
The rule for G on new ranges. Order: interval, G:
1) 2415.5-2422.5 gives 2422.0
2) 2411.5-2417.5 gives 2417.0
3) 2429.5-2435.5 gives 2435.0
